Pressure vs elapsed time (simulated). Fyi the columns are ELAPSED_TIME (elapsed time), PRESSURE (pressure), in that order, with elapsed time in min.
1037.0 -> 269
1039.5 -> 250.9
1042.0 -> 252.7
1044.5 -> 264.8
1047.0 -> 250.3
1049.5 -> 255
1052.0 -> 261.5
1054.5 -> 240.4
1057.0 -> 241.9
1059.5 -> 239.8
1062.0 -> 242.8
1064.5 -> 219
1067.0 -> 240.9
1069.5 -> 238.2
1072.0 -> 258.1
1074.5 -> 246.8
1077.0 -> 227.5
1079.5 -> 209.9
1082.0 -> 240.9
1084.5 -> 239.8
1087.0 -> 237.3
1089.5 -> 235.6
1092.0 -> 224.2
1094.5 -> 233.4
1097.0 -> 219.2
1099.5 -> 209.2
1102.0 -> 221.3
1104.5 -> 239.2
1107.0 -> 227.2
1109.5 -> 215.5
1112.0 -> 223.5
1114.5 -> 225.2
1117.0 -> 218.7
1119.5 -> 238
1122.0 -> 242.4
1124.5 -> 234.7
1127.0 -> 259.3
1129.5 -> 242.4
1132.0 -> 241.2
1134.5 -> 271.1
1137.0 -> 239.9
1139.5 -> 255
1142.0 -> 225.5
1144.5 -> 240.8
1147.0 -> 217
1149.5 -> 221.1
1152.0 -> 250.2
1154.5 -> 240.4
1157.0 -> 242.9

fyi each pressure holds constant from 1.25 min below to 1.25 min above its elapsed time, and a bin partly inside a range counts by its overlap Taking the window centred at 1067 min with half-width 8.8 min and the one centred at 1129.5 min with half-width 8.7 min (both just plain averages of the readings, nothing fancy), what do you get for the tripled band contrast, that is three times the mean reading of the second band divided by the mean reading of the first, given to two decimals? 3.08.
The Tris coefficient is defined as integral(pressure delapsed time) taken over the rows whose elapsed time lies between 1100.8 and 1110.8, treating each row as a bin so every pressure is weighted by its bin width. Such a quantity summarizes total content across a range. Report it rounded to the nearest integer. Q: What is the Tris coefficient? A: 2258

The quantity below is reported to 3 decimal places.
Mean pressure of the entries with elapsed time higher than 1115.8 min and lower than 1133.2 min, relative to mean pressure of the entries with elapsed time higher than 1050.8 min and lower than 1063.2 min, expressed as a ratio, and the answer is 0.977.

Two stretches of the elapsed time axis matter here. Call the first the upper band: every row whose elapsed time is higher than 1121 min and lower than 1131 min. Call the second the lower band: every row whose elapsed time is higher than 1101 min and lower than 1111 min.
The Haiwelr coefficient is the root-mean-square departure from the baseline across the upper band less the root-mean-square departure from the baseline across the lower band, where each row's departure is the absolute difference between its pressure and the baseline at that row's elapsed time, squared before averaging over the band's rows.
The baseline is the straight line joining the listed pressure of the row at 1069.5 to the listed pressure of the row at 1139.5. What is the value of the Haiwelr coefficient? -12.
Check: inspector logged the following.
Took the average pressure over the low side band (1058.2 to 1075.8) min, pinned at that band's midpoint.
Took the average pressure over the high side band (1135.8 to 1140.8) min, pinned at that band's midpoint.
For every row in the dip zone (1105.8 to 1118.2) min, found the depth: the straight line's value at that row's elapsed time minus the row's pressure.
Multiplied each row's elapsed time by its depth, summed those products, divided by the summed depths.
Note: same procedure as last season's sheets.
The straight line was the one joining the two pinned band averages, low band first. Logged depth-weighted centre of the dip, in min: 1112.2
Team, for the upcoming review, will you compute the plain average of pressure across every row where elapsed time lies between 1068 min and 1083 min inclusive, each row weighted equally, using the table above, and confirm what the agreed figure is 237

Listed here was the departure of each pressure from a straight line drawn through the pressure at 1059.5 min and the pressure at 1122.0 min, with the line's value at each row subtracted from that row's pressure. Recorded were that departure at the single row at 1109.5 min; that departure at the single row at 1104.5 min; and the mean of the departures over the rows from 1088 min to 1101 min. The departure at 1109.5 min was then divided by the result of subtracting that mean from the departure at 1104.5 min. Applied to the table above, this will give -1.8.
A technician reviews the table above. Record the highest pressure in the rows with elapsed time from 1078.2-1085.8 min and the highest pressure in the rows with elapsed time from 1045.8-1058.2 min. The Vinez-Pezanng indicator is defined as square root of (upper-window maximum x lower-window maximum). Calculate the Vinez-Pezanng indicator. 251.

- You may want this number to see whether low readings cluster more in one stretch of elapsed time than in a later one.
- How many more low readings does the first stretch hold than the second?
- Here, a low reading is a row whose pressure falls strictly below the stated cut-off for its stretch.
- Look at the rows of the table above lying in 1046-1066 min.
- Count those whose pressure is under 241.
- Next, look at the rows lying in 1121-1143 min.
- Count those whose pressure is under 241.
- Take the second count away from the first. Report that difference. 0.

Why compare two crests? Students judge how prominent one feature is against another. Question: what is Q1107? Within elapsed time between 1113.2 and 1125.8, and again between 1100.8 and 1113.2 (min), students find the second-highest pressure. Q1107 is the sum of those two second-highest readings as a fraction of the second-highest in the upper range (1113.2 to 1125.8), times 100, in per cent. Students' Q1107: 195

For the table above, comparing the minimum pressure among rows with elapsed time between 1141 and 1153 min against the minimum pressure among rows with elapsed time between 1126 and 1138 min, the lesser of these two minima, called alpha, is 217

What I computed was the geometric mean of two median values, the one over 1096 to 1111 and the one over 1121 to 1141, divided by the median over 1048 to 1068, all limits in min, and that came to 0.96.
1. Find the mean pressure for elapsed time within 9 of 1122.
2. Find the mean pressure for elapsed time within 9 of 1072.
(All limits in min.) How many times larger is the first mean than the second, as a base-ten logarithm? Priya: 0.005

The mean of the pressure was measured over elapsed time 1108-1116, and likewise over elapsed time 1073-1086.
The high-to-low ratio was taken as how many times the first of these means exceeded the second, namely 0.95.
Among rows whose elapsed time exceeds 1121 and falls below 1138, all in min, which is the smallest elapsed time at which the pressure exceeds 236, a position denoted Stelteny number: 1122.0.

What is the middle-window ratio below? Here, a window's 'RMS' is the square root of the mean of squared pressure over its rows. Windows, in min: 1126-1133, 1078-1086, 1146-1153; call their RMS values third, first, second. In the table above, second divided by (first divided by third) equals 247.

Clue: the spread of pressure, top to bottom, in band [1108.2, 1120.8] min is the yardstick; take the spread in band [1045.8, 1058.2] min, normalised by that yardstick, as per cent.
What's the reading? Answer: 94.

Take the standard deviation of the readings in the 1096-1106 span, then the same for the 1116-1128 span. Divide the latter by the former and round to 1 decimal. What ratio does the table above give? 1.2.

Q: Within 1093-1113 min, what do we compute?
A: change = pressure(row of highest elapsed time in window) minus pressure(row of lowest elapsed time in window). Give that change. -10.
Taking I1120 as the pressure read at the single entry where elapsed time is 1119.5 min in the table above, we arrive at 238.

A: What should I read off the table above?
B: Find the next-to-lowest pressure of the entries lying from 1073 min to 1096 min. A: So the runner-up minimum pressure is 224.2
